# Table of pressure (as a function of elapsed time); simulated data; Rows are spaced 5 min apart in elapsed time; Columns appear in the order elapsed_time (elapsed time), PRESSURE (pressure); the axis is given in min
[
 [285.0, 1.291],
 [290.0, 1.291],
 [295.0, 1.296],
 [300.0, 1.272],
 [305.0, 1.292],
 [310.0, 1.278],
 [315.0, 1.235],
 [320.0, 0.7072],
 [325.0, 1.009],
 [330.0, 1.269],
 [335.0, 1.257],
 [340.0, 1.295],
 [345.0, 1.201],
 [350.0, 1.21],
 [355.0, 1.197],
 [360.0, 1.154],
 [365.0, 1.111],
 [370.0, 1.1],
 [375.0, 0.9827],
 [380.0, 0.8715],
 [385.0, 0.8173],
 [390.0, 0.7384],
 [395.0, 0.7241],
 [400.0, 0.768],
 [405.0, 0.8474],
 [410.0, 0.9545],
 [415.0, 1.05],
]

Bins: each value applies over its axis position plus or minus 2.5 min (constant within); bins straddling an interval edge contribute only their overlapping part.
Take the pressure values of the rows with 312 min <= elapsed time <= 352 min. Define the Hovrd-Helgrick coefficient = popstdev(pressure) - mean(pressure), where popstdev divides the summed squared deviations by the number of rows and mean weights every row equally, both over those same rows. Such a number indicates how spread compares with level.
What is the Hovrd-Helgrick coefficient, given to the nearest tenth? -1.0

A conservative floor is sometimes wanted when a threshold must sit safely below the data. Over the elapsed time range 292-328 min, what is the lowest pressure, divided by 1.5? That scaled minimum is 0.47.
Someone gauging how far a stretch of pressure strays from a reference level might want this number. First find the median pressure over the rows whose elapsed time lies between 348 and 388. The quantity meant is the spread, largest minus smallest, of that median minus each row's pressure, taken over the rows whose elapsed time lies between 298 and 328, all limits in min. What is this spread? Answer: 0.58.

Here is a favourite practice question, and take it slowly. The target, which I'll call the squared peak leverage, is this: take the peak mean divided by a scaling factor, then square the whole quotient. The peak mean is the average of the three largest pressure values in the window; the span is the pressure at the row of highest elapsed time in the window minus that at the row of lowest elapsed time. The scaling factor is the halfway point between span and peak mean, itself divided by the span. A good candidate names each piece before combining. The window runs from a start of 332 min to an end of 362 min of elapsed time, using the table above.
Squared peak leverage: 0.05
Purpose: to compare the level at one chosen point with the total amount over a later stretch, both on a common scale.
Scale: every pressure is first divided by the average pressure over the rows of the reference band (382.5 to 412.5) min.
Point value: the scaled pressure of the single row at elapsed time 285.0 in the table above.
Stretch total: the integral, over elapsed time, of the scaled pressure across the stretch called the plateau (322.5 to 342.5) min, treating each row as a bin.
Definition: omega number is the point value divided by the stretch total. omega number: 0.053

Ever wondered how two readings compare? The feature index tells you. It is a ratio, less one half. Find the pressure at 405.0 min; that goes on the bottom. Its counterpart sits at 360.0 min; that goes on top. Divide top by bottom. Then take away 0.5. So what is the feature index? 0.9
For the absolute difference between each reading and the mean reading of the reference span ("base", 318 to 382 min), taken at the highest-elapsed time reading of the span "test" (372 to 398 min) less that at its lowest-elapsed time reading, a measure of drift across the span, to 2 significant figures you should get 0.26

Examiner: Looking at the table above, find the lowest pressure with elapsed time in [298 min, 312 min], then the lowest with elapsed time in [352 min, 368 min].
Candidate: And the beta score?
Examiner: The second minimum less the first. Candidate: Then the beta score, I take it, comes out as -0.2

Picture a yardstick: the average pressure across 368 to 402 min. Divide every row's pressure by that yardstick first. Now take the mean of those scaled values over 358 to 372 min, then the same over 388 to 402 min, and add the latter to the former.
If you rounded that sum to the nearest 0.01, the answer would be 2.18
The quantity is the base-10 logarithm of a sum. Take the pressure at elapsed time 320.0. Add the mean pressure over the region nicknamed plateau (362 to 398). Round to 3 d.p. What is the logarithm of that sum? 0.208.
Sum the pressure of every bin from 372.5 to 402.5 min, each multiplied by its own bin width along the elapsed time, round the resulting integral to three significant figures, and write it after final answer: 24.5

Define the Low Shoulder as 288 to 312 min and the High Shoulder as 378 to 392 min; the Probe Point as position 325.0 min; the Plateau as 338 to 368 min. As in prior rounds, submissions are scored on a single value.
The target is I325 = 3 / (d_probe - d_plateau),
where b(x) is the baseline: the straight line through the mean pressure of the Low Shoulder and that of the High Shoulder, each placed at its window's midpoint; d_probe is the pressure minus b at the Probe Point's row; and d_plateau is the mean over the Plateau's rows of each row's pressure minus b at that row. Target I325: -9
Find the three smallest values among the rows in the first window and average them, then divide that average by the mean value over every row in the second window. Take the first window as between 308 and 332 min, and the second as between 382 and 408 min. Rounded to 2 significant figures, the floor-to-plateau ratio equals 1.3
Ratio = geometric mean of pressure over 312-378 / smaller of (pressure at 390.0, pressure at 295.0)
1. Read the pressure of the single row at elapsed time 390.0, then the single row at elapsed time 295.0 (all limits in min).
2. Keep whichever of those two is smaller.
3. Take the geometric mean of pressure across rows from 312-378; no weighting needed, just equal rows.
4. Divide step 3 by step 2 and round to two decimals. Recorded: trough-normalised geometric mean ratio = 1.52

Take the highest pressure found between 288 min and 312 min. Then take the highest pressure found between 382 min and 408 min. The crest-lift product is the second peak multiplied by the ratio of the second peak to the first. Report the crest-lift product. 0.55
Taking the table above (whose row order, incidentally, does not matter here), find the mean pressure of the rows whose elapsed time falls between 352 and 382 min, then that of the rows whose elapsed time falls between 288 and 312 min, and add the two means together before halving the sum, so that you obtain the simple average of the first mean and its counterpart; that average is 1.18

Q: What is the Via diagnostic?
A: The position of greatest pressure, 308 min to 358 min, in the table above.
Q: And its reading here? 340.0 min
